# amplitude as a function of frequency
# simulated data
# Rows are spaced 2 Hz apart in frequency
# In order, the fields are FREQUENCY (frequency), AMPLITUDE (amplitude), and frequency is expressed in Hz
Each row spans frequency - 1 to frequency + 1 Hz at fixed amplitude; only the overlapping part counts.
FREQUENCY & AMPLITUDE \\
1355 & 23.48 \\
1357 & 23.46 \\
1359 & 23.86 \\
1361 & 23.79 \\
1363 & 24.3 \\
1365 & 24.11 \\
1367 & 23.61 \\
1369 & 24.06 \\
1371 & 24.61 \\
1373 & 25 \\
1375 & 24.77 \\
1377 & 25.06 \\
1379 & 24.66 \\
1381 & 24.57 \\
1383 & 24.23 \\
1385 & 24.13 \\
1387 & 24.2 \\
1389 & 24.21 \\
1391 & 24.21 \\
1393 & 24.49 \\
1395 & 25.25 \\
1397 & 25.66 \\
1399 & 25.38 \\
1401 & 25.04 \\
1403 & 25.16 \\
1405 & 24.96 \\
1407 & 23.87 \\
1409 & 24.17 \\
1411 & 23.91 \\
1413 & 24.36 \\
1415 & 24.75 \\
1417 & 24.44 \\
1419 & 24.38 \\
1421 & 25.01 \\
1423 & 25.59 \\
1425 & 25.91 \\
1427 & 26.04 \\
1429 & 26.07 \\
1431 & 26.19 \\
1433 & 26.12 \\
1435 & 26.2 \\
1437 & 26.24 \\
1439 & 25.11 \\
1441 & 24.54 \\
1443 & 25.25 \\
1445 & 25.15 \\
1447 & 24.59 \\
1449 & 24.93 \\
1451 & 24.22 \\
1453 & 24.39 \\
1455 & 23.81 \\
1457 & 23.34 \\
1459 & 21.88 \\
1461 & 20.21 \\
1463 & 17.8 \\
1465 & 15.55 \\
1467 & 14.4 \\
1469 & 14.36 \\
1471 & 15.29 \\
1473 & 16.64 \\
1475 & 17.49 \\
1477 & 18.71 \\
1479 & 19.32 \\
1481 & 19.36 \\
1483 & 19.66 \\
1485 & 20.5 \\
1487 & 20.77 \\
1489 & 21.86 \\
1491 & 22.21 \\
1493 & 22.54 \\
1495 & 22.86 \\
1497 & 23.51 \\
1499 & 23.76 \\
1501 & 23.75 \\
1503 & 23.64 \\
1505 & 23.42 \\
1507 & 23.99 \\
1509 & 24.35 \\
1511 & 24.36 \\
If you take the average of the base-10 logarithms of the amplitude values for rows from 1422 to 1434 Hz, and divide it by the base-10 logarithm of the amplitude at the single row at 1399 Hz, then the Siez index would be 1.01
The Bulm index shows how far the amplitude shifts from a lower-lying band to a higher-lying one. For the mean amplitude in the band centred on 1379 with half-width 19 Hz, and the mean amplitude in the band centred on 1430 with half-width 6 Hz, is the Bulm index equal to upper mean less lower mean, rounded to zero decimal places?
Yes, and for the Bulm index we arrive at 2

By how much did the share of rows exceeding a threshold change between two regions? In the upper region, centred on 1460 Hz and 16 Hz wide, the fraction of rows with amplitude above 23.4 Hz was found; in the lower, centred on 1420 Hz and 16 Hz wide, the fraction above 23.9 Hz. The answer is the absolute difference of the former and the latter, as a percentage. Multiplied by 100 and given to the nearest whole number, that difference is 75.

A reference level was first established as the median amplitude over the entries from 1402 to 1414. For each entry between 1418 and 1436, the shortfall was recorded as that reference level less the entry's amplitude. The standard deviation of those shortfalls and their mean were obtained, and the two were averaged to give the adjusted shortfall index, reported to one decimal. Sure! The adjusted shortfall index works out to -0.4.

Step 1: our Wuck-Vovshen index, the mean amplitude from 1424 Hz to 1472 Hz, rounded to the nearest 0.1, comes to 22.8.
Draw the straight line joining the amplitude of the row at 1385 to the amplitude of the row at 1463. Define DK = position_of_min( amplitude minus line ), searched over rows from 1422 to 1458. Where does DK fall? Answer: 1423 Hz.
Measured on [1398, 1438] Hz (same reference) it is 1407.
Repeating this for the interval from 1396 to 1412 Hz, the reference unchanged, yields 1407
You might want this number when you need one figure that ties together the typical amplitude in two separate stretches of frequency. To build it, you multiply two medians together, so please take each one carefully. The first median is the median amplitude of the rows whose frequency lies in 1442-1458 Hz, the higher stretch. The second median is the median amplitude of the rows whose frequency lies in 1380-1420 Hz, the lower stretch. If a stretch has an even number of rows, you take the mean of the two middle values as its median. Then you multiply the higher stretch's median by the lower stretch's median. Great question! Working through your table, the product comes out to 598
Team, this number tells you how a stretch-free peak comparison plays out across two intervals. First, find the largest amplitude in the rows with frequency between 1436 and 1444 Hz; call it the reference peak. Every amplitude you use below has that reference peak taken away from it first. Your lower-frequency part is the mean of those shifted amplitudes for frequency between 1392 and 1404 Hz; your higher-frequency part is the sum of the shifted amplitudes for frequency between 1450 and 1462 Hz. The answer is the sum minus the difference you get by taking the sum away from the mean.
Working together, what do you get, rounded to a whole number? -38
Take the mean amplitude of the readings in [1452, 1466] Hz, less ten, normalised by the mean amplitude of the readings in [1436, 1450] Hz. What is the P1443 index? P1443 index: 0.4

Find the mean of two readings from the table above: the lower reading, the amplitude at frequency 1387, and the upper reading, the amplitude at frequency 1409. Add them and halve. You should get 24.2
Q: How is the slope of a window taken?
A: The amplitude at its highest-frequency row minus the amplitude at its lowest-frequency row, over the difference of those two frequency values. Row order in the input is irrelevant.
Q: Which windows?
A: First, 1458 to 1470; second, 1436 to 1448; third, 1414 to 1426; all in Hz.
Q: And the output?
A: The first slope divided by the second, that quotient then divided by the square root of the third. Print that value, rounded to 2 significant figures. 13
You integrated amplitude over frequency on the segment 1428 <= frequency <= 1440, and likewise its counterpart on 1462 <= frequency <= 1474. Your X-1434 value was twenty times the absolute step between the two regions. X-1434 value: 2476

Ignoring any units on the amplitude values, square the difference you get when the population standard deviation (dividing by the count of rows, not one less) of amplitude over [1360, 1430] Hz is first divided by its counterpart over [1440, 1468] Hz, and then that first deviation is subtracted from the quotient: 0.21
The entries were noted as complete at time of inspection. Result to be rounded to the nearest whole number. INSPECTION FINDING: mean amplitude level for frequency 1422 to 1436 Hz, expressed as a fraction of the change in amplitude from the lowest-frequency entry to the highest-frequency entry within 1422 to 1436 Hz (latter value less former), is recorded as 43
